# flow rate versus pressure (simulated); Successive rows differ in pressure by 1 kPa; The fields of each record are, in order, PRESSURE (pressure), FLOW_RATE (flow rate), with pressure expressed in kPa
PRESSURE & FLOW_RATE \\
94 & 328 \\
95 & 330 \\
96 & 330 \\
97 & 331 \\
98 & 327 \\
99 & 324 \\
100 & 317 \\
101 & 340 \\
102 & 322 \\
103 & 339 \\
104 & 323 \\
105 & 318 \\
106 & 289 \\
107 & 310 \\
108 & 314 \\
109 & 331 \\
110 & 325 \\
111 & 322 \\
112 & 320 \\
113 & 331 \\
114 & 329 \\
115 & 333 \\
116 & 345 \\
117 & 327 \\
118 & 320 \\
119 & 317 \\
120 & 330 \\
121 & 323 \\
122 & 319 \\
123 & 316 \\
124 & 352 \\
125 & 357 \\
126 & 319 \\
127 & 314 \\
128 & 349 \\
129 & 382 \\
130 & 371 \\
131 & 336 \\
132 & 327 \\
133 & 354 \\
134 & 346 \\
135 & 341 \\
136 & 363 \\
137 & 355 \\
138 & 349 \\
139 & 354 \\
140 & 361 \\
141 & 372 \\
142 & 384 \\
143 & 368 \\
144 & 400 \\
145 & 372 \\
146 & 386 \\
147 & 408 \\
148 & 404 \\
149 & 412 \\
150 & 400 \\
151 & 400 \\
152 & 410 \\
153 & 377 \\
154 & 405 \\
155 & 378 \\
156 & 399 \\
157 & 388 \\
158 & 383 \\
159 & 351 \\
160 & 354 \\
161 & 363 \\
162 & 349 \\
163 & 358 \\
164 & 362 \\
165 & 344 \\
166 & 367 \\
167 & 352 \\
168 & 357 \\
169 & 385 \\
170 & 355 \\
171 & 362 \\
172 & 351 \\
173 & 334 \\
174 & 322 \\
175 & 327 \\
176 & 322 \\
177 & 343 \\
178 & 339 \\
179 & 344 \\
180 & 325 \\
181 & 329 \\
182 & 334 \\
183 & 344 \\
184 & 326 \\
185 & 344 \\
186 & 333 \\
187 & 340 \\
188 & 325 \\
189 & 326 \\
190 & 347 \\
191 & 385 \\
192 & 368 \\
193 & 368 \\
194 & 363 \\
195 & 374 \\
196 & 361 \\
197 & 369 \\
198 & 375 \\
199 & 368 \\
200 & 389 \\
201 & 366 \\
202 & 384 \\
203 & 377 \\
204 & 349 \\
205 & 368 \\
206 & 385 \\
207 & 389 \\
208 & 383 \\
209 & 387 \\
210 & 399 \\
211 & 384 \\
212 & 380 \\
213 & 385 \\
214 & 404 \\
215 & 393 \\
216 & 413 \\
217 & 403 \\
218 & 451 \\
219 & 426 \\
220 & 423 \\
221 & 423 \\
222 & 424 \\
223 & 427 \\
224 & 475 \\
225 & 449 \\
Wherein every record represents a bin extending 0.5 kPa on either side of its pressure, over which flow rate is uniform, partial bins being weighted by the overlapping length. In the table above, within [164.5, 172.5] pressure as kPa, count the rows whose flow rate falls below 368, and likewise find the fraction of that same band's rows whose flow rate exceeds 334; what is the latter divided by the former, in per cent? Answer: 14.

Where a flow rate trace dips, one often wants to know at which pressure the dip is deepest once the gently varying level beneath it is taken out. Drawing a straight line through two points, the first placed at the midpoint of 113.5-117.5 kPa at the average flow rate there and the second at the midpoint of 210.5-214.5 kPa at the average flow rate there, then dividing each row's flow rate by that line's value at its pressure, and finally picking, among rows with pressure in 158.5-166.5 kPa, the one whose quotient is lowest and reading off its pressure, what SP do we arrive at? 165 kPa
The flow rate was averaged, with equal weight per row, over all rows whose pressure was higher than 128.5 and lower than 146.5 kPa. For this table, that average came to 362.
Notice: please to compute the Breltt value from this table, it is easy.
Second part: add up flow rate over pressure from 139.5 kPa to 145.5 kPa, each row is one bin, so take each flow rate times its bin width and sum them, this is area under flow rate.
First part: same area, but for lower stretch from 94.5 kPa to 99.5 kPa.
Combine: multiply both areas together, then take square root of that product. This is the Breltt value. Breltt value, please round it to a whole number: 1925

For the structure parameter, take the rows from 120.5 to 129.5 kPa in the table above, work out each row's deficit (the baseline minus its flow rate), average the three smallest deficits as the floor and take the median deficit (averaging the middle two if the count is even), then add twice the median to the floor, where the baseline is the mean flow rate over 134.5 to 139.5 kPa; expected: 48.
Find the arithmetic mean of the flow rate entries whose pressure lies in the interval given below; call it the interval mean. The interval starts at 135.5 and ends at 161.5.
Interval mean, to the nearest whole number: 381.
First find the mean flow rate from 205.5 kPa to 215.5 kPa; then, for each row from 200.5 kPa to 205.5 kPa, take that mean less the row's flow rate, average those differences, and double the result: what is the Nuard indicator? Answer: 40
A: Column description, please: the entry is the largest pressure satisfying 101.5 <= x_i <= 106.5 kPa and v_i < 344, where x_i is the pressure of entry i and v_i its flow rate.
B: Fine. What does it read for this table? 106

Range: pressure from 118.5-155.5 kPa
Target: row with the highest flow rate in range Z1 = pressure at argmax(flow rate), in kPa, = 149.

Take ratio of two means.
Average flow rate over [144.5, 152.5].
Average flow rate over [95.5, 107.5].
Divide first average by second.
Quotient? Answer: 1.24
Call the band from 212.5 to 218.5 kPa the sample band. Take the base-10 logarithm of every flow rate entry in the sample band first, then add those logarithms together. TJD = 15.7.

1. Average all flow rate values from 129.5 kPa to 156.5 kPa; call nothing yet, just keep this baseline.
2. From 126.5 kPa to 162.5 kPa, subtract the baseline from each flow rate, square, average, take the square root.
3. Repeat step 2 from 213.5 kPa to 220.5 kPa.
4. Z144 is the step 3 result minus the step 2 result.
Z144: 19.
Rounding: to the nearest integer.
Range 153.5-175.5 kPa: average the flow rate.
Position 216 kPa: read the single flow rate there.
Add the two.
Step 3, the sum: 774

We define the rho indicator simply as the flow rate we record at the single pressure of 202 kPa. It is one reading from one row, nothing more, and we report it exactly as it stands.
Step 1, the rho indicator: 384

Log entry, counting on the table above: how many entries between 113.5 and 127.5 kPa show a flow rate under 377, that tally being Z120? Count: 14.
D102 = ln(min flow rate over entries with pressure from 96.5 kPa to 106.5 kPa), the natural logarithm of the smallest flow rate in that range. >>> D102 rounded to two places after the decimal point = 5.67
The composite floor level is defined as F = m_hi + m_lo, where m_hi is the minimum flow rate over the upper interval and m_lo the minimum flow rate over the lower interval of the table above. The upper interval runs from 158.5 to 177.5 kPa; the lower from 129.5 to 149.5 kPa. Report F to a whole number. 649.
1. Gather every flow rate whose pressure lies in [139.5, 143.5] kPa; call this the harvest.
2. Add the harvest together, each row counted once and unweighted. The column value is 1485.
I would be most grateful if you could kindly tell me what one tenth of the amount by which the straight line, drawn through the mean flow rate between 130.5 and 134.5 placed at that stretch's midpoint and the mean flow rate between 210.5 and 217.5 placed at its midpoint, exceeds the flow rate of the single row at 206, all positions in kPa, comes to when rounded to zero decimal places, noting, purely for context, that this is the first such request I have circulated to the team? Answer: 0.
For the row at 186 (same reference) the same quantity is 4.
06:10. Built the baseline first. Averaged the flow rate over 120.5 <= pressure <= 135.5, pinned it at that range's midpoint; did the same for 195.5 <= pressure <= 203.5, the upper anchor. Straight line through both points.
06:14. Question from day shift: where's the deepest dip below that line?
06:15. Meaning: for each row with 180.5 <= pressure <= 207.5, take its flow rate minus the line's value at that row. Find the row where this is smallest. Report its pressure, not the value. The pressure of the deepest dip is 188 kPa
